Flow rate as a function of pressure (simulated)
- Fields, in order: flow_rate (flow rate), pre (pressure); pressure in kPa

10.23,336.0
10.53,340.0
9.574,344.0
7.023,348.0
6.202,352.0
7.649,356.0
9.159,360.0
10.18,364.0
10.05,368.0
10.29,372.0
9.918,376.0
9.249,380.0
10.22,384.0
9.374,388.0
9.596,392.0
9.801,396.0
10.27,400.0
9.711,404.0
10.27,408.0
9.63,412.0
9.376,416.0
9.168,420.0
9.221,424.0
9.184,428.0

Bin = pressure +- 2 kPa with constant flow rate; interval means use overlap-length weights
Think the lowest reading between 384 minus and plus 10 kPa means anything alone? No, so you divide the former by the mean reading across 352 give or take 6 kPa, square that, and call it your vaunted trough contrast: 1.8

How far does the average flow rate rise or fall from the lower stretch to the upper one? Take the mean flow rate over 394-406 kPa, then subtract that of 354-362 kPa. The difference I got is 1.5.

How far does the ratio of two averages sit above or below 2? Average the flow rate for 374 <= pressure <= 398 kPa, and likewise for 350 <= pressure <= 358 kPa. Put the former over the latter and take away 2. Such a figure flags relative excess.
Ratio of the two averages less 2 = -0.60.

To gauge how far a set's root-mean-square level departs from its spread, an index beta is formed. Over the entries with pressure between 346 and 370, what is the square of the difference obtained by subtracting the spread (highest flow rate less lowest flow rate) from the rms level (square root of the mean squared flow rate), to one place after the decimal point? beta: 20.6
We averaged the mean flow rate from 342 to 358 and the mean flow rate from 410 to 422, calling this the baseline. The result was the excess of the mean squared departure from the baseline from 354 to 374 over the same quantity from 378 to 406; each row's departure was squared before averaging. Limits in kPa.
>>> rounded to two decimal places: 0.24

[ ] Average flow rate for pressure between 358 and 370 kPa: 9.8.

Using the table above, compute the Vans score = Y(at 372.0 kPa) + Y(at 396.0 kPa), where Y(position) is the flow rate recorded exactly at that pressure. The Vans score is 20.1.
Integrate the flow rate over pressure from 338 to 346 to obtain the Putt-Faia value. 80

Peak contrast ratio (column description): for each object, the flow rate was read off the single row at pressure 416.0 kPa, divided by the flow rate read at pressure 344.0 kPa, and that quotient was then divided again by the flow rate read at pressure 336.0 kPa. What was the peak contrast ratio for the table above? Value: 0.096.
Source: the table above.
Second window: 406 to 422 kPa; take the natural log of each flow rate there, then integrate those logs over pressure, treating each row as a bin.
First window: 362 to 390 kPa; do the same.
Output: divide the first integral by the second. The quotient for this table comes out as 1.77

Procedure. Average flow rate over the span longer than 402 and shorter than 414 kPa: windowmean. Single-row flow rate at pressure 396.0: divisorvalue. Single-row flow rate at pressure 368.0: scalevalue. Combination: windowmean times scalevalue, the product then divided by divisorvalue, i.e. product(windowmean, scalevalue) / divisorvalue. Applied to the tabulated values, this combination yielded 10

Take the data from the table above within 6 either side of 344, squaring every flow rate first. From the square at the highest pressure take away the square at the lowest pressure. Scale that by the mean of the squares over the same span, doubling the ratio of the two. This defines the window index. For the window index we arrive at -1.5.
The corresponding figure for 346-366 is 1.6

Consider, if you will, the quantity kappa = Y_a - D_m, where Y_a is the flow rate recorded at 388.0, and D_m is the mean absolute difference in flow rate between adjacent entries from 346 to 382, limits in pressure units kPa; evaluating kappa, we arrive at 8.60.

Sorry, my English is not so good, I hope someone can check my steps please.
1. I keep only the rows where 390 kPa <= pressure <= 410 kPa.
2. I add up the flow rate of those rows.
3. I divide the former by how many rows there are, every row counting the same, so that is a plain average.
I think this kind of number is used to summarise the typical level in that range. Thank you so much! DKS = 9.9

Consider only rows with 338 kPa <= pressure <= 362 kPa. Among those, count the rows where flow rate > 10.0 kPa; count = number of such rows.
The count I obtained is 1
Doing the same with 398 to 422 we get 2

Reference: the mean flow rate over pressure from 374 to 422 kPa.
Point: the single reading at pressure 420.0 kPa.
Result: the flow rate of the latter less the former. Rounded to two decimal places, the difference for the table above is -0.55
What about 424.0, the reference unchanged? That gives -0.49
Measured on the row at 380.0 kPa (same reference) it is -0.47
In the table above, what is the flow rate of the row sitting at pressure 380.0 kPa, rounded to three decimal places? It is 9.249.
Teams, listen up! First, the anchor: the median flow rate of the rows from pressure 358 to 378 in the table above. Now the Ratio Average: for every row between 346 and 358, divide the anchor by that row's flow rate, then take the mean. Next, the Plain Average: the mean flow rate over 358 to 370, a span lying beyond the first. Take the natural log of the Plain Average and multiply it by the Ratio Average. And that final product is 3.32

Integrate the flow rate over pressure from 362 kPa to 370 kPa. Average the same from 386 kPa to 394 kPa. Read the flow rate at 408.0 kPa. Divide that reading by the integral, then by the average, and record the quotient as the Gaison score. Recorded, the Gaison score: 0.0134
